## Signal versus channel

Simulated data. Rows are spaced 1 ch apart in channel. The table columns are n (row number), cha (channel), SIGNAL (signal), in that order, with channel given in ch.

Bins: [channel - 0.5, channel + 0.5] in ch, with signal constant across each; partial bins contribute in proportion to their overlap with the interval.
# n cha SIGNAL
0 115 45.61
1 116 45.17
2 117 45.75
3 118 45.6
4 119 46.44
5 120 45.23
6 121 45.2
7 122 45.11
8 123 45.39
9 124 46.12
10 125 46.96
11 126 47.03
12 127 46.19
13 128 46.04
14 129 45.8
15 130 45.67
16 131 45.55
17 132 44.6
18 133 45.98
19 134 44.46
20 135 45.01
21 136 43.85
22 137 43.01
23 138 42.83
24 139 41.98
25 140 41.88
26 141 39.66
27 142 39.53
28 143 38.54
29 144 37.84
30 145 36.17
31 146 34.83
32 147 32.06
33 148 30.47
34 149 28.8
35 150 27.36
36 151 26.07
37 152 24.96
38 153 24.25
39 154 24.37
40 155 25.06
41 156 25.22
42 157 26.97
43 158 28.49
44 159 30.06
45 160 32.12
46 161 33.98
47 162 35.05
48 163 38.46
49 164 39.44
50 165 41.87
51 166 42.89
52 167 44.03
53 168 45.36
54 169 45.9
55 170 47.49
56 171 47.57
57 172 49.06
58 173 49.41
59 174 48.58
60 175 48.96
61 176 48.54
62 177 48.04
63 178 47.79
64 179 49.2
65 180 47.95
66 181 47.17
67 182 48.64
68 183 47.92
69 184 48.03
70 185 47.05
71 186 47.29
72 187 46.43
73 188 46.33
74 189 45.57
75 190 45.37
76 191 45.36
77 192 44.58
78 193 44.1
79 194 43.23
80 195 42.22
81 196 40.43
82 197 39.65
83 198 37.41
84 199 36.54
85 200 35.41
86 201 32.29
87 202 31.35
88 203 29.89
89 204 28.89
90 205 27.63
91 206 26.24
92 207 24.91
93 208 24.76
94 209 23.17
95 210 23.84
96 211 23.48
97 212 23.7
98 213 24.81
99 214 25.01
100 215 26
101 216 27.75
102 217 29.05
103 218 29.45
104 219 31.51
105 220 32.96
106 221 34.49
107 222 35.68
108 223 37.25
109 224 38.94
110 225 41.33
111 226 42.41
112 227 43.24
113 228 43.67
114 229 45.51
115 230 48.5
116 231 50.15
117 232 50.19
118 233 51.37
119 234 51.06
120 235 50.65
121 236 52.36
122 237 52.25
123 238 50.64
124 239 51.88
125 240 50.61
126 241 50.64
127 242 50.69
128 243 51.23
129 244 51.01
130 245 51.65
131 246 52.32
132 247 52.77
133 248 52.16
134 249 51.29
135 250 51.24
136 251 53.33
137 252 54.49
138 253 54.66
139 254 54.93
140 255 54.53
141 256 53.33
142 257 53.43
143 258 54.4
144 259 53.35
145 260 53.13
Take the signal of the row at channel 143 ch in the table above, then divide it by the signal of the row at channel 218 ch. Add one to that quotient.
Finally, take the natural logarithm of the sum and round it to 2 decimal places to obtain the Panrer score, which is 0.84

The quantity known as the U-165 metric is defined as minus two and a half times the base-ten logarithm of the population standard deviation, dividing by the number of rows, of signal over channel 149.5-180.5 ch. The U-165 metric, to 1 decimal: -2.5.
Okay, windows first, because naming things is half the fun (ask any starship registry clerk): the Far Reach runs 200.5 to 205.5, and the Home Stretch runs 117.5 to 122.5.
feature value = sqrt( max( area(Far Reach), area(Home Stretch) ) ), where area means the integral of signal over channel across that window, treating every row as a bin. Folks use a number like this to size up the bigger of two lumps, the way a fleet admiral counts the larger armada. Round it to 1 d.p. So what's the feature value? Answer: 15.1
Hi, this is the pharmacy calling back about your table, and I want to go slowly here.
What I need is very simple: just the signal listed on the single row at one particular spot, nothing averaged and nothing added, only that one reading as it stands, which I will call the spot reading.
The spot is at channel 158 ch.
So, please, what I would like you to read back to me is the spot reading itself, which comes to 28.49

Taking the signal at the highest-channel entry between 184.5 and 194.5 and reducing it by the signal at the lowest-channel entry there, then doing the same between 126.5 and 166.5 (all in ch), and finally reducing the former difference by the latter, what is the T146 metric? -1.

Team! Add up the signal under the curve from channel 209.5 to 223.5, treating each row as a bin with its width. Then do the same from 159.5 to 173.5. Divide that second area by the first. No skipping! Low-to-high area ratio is 1.5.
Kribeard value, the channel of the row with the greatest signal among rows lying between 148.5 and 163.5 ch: 163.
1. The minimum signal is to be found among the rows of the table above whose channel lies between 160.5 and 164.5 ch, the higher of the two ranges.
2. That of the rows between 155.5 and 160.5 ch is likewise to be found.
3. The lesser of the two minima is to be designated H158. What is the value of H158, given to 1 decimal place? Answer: 25.2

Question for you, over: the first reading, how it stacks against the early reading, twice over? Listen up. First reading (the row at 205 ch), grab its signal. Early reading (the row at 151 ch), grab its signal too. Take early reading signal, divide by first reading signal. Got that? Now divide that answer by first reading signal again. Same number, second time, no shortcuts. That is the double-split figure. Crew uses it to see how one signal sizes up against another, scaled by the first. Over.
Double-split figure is 0.034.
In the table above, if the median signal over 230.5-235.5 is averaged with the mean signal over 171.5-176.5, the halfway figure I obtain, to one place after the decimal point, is 49.8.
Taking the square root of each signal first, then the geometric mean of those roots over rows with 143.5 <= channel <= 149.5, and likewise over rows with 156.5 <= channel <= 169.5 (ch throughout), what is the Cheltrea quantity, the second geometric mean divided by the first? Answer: 1.05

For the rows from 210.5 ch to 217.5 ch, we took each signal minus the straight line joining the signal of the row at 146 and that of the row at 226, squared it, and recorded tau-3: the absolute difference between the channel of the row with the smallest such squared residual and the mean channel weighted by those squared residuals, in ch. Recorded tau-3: 3.4 ch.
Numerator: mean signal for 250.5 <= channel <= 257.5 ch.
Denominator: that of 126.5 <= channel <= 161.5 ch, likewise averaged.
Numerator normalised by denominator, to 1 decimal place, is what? 1.5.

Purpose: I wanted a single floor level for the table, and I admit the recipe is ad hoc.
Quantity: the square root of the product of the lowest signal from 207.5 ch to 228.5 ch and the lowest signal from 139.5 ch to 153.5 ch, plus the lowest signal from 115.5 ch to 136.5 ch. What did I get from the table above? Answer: 68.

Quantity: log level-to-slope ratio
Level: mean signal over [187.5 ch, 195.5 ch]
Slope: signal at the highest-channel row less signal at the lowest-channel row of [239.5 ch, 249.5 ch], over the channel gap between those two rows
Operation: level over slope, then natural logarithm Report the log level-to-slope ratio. 6.4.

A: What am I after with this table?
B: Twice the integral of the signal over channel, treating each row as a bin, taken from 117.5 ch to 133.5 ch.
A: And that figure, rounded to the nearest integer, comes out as 1466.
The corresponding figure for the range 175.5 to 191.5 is 1513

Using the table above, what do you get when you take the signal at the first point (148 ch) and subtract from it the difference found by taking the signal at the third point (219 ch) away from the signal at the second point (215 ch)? 36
